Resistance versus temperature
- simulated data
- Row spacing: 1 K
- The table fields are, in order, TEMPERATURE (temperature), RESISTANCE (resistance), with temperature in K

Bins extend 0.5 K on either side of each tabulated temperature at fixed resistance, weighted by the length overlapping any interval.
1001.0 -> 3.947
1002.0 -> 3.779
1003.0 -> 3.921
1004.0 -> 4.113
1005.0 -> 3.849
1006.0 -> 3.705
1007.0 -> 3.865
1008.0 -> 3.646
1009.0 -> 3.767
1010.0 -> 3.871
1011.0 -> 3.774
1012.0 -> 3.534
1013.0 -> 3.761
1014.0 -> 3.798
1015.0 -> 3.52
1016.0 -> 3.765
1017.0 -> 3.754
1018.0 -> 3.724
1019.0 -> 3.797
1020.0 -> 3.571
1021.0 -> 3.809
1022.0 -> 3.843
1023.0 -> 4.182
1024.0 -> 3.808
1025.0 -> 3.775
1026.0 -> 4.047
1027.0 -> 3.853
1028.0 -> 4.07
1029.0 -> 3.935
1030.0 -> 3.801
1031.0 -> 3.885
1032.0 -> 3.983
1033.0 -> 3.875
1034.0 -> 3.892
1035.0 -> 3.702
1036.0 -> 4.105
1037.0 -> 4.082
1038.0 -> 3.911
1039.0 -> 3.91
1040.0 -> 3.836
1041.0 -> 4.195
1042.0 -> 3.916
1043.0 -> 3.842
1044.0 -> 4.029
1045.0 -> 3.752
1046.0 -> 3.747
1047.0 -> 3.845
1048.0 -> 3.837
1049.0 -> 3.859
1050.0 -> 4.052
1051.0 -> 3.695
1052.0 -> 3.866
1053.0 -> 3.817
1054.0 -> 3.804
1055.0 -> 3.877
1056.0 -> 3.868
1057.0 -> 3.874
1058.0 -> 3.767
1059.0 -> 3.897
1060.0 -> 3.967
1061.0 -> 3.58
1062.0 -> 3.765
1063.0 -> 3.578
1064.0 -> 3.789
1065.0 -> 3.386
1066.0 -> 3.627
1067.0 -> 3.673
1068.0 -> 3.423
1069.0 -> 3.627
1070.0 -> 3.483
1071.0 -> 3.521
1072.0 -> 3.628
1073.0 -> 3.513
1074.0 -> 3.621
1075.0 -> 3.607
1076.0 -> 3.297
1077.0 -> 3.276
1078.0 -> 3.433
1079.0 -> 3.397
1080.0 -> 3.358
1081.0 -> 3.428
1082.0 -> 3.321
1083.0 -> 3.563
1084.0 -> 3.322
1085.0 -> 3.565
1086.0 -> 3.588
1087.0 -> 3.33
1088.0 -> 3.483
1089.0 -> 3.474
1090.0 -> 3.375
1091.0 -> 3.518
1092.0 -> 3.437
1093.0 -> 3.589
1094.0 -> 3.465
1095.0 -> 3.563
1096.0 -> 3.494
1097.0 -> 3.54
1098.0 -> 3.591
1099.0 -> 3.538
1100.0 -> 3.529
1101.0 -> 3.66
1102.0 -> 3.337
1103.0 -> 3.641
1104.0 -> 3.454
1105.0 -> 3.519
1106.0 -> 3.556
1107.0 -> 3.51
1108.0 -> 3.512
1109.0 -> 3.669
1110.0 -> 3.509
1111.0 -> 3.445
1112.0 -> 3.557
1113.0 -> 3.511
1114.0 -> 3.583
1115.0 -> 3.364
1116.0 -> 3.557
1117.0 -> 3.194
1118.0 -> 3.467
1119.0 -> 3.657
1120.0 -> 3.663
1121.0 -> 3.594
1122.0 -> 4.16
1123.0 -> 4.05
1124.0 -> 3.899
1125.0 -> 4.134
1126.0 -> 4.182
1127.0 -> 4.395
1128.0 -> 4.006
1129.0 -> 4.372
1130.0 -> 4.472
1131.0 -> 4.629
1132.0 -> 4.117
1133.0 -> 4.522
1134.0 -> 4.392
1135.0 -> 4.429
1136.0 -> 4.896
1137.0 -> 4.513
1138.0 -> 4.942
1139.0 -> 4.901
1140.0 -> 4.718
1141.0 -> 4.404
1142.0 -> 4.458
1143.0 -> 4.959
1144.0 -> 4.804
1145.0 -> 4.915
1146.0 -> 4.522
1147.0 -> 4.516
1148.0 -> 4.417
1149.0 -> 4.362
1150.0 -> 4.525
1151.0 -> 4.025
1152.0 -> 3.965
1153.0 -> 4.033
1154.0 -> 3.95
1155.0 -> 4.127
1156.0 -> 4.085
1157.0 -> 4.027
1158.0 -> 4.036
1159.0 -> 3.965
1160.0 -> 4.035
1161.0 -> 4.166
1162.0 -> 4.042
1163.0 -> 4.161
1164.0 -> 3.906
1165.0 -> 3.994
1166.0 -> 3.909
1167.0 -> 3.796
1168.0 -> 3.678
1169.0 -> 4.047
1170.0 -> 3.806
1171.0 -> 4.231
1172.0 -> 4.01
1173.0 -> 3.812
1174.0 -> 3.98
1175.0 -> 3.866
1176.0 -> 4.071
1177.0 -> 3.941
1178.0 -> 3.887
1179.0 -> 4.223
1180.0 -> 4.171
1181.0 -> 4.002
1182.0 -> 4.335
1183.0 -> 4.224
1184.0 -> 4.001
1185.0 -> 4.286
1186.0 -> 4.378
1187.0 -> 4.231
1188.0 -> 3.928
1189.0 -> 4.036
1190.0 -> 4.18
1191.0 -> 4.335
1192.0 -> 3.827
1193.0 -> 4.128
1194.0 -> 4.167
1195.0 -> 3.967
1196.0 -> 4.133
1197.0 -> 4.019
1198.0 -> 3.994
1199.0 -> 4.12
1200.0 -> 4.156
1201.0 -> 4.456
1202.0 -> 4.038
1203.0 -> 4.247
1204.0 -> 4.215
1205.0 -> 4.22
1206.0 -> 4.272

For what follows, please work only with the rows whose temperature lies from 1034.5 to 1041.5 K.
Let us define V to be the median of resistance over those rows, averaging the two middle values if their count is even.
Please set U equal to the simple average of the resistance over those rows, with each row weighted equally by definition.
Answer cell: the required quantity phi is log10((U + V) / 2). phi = 0.60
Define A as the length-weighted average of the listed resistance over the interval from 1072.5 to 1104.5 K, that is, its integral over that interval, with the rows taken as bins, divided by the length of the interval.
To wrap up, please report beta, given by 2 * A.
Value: 7.0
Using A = 3.48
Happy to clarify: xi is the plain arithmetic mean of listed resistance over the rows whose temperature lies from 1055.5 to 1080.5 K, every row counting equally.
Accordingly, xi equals 3.60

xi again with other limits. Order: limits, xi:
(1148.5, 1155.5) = 4.14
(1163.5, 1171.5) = 3.92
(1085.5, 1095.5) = 3.48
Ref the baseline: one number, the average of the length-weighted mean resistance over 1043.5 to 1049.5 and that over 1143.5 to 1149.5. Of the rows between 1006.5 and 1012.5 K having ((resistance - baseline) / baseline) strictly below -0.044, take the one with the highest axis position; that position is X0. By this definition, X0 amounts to 1012.0 K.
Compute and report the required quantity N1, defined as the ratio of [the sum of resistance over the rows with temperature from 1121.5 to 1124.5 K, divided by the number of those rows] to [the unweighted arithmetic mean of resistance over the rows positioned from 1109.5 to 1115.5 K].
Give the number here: 1.15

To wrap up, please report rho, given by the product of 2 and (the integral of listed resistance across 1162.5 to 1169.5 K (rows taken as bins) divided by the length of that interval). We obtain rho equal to 7.85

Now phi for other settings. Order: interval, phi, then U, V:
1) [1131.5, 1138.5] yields 0.66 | 4.5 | 4.51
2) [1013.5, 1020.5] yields 0.57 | 3.7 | 3.75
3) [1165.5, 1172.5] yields 0.59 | 3.9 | 3.91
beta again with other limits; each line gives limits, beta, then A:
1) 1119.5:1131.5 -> 8.3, 4.13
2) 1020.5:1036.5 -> 7.8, 3.91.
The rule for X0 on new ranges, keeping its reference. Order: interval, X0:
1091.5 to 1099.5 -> 1099.0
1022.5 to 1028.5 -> 1027.0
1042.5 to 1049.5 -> 1049.0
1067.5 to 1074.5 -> 1074.0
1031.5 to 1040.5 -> 1040.0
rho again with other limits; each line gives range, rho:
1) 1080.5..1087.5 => 6.89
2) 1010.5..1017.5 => 7.40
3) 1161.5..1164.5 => 8.07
